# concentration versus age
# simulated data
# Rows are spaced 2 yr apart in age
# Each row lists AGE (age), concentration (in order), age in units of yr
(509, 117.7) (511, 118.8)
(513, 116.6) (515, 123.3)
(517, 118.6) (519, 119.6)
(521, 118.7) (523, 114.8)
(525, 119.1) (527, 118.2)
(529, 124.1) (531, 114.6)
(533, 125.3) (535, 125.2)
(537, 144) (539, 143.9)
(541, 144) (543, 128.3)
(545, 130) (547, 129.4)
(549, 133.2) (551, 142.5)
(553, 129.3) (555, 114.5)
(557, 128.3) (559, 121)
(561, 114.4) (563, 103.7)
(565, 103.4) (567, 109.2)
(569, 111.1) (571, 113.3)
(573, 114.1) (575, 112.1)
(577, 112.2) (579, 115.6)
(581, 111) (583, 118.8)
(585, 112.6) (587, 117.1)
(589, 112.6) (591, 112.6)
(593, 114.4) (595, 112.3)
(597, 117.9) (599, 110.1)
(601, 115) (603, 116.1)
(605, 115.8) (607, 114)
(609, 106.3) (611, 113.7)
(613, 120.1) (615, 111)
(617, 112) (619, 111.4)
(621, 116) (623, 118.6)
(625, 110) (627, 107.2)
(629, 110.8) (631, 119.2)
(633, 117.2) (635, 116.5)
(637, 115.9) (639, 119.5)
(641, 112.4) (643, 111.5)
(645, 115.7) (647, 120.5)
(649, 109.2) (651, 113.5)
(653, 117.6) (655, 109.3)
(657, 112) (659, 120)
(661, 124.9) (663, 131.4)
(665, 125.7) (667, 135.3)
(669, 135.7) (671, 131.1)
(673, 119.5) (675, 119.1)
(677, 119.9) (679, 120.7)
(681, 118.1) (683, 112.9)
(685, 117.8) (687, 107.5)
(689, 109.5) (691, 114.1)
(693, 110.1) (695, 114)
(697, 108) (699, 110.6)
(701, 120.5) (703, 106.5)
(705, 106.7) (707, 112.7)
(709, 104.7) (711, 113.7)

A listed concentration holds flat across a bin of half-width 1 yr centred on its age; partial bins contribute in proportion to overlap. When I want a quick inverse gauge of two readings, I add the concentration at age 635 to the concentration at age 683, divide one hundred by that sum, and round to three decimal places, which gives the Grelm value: 0.436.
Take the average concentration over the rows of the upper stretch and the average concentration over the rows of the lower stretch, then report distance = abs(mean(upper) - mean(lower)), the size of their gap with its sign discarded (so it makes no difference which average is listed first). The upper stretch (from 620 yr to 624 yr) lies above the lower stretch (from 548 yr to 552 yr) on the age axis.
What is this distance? 21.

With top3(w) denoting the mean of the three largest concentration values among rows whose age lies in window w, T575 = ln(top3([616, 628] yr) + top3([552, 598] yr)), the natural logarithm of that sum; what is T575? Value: 5.49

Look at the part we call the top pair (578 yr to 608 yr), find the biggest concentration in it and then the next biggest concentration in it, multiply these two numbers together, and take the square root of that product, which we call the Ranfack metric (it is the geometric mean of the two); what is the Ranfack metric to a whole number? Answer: 118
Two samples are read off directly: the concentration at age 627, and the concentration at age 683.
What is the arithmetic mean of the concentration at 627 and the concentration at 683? 110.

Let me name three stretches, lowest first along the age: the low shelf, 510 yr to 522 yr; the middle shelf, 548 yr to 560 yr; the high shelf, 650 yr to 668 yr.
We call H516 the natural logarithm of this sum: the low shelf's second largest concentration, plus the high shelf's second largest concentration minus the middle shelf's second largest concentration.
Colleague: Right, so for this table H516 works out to 4.77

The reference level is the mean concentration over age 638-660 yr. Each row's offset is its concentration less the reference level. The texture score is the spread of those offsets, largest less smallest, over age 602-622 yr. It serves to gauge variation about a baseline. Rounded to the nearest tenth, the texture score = 13.8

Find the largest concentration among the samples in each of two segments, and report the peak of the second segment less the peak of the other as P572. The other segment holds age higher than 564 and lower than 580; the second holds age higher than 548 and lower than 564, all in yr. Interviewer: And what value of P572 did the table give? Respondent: 27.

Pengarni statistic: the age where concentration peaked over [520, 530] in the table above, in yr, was 529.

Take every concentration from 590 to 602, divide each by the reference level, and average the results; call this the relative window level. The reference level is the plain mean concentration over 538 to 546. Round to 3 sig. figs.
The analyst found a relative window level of 0.833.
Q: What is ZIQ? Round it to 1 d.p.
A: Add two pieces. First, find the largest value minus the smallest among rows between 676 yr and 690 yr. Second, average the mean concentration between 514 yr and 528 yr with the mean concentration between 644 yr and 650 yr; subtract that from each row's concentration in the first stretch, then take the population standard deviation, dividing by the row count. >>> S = 18.0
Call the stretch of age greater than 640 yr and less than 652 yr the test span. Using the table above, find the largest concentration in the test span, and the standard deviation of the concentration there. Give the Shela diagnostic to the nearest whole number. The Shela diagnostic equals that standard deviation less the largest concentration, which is -117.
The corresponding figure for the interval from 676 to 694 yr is -116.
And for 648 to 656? -114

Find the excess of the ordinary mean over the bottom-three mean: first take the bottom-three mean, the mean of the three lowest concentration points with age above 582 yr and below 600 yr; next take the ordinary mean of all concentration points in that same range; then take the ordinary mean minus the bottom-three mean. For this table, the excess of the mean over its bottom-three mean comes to 3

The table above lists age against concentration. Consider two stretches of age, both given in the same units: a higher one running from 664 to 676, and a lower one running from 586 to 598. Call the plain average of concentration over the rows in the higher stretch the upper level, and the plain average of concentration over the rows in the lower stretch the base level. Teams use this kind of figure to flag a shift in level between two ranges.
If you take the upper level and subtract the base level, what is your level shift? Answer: 13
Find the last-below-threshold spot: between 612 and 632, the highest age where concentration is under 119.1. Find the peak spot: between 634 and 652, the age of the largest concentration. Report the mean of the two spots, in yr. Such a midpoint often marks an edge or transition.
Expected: 638 yr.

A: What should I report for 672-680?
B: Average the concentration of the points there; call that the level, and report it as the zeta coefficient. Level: 120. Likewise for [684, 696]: 112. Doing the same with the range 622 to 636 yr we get 114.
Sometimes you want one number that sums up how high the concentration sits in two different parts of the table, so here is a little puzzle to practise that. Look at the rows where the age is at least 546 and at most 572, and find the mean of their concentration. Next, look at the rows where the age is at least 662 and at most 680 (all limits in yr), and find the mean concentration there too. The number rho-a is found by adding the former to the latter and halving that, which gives 123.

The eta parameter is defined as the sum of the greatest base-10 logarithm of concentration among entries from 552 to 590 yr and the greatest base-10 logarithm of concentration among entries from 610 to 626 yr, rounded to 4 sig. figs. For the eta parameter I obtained 4.191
